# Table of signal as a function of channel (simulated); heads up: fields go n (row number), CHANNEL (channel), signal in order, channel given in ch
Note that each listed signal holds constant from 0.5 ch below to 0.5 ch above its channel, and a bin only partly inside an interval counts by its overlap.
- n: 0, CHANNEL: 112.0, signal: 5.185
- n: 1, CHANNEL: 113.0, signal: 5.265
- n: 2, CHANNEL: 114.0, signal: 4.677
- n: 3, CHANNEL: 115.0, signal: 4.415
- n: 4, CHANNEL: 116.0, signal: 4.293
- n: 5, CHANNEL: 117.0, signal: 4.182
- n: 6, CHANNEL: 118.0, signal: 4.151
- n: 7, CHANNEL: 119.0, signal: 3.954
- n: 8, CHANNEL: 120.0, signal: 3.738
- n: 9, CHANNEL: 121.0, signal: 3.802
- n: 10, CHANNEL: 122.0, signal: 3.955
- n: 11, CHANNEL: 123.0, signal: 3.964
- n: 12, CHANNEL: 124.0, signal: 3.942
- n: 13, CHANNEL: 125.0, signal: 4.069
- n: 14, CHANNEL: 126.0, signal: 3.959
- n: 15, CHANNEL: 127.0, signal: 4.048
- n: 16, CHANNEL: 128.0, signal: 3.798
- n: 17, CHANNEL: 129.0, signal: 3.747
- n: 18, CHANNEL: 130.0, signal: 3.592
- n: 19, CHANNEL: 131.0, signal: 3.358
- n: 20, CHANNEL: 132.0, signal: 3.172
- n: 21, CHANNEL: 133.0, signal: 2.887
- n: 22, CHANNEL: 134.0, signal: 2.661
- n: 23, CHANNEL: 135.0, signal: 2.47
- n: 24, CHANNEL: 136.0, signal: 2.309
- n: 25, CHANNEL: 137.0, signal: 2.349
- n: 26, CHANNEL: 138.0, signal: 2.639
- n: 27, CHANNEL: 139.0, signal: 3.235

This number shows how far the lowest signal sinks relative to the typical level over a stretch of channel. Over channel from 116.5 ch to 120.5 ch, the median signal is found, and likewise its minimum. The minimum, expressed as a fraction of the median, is 0.922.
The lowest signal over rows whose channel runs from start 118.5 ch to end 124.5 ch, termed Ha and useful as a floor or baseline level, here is 3.738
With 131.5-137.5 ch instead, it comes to 2.309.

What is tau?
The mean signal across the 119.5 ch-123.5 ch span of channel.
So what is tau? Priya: 3.86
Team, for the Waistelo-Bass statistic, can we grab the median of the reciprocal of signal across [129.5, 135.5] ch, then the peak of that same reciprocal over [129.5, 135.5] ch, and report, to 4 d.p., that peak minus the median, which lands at 0.0740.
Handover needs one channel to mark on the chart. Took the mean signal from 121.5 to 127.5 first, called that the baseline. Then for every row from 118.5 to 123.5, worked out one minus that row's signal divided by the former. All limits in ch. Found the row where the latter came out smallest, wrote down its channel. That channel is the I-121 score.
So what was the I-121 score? 123.0 ch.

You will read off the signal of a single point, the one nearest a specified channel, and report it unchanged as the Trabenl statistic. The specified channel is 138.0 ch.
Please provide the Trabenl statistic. 2.639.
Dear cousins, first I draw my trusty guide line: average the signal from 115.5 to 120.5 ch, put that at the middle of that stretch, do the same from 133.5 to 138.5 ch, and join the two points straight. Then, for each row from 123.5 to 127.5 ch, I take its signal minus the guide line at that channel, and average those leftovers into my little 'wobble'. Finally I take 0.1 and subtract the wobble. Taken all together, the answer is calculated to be -0.50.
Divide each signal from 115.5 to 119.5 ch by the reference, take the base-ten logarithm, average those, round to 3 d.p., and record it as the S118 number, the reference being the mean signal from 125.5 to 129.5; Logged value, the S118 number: 0.028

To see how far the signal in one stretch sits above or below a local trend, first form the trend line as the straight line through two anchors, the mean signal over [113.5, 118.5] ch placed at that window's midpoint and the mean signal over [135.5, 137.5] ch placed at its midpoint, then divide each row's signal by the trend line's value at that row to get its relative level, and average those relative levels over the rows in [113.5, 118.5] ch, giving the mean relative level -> 1.00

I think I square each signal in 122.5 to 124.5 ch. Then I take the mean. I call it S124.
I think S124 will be 15.6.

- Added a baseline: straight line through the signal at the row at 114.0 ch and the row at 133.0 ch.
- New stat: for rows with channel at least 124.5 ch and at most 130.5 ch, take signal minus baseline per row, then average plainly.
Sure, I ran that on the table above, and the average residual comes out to 0.5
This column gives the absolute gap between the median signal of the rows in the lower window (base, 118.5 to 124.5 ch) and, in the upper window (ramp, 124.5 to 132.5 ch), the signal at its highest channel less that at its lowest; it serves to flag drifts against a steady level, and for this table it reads 4.8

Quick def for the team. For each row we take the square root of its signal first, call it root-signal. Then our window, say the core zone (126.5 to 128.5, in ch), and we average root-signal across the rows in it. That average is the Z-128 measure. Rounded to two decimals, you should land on 1.98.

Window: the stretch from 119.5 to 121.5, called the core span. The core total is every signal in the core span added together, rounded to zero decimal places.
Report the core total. 8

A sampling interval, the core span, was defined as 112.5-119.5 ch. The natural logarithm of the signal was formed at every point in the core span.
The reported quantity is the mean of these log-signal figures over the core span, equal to 1.48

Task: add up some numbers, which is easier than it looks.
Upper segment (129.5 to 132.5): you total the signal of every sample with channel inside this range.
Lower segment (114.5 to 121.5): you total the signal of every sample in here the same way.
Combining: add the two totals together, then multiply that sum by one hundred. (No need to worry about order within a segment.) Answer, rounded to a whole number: 3866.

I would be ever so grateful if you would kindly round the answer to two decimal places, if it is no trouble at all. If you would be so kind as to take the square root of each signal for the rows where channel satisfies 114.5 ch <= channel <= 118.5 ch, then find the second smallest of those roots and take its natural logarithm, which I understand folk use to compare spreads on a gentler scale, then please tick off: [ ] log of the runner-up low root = 0.72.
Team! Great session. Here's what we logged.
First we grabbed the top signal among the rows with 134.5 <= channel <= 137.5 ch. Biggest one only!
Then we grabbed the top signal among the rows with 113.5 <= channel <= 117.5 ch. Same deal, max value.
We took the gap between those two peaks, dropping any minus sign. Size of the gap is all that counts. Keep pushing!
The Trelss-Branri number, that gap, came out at 2.2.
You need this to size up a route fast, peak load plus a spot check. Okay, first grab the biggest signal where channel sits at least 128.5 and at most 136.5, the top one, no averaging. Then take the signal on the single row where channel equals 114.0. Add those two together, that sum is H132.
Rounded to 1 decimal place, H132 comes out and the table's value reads 8.4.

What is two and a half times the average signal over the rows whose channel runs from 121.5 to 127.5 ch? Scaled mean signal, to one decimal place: 10.0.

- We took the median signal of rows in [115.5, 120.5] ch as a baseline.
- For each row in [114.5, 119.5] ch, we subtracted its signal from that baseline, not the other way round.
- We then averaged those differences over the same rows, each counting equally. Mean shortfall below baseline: 0.0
